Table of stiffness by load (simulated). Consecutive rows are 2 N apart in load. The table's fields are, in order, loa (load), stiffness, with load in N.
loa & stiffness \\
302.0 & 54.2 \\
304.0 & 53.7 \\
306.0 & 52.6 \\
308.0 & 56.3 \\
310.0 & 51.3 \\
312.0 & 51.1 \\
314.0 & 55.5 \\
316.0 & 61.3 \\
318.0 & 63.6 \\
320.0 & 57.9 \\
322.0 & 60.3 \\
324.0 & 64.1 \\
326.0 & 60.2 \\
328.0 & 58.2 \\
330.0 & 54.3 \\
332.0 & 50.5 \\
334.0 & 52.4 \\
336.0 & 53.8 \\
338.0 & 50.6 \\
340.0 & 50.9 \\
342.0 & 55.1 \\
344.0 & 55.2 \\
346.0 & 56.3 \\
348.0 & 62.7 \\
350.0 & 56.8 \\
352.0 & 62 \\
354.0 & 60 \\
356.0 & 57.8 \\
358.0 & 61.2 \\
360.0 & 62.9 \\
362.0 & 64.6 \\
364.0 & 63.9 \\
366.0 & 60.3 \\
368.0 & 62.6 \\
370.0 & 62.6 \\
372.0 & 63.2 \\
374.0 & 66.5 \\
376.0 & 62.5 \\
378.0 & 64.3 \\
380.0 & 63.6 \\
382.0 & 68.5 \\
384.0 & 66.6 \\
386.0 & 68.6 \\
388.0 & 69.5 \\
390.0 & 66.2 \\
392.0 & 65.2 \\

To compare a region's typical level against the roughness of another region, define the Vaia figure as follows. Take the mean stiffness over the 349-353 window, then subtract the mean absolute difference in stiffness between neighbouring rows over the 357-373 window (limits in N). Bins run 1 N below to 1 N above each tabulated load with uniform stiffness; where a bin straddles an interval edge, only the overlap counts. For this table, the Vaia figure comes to 58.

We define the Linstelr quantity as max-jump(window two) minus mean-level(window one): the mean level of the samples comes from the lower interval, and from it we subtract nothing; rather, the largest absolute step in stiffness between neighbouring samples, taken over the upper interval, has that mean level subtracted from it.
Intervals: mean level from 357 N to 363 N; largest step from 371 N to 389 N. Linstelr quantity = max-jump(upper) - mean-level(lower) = -58.0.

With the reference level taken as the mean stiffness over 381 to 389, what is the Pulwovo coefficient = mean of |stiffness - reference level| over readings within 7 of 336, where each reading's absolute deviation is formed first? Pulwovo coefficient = 16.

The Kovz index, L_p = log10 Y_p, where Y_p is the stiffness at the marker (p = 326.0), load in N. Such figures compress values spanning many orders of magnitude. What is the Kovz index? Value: 1.78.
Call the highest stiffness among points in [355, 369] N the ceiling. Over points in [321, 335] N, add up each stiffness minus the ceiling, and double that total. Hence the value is -104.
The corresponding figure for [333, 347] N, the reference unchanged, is -156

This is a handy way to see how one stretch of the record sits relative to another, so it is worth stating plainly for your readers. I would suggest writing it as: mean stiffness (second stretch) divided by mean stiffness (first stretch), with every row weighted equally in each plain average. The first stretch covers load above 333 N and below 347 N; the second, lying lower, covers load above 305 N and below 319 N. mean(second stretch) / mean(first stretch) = 1.05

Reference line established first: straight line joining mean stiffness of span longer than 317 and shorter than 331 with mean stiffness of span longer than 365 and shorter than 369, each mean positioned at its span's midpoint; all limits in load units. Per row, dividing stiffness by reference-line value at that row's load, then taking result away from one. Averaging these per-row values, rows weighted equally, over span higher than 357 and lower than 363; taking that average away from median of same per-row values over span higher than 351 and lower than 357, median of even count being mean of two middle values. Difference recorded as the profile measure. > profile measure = 0.044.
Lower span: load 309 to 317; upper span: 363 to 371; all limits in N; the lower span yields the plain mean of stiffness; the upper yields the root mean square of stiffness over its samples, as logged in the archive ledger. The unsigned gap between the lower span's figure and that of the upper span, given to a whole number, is 8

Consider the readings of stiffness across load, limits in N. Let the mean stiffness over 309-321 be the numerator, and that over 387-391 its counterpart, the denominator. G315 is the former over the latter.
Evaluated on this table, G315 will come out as 0.84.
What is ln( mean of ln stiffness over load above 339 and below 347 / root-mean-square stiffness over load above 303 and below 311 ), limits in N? -2.59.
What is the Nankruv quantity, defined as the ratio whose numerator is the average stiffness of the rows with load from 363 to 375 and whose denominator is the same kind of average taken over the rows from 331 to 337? 1.21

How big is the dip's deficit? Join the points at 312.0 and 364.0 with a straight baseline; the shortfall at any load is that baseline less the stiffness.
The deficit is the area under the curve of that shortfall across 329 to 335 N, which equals 22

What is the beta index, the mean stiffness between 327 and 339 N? 53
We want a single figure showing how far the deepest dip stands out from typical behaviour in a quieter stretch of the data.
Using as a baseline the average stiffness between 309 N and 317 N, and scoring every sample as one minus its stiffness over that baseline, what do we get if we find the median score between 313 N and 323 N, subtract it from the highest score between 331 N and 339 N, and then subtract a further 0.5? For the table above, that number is -0.32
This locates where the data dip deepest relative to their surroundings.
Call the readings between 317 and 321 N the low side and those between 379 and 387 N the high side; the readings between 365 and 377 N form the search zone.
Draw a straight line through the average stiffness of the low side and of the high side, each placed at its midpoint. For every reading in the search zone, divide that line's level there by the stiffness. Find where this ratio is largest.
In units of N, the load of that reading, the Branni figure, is 366.0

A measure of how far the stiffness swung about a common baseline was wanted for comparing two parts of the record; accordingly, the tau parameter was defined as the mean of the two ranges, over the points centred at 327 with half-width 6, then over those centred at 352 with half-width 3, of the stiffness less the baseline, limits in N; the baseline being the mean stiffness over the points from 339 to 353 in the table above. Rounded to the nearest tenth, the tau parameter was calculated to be 9.4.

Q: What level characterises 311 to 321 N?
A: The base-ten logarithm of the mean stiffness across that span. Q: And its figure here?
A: 1.76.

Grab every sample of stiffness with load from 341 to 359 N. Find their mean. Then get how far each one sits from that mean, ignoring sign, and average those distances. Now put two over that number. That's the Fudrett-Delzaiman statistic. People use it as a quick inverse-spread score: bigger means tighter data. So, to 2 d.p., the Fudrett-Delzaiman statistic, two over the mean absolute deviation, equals 0.77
